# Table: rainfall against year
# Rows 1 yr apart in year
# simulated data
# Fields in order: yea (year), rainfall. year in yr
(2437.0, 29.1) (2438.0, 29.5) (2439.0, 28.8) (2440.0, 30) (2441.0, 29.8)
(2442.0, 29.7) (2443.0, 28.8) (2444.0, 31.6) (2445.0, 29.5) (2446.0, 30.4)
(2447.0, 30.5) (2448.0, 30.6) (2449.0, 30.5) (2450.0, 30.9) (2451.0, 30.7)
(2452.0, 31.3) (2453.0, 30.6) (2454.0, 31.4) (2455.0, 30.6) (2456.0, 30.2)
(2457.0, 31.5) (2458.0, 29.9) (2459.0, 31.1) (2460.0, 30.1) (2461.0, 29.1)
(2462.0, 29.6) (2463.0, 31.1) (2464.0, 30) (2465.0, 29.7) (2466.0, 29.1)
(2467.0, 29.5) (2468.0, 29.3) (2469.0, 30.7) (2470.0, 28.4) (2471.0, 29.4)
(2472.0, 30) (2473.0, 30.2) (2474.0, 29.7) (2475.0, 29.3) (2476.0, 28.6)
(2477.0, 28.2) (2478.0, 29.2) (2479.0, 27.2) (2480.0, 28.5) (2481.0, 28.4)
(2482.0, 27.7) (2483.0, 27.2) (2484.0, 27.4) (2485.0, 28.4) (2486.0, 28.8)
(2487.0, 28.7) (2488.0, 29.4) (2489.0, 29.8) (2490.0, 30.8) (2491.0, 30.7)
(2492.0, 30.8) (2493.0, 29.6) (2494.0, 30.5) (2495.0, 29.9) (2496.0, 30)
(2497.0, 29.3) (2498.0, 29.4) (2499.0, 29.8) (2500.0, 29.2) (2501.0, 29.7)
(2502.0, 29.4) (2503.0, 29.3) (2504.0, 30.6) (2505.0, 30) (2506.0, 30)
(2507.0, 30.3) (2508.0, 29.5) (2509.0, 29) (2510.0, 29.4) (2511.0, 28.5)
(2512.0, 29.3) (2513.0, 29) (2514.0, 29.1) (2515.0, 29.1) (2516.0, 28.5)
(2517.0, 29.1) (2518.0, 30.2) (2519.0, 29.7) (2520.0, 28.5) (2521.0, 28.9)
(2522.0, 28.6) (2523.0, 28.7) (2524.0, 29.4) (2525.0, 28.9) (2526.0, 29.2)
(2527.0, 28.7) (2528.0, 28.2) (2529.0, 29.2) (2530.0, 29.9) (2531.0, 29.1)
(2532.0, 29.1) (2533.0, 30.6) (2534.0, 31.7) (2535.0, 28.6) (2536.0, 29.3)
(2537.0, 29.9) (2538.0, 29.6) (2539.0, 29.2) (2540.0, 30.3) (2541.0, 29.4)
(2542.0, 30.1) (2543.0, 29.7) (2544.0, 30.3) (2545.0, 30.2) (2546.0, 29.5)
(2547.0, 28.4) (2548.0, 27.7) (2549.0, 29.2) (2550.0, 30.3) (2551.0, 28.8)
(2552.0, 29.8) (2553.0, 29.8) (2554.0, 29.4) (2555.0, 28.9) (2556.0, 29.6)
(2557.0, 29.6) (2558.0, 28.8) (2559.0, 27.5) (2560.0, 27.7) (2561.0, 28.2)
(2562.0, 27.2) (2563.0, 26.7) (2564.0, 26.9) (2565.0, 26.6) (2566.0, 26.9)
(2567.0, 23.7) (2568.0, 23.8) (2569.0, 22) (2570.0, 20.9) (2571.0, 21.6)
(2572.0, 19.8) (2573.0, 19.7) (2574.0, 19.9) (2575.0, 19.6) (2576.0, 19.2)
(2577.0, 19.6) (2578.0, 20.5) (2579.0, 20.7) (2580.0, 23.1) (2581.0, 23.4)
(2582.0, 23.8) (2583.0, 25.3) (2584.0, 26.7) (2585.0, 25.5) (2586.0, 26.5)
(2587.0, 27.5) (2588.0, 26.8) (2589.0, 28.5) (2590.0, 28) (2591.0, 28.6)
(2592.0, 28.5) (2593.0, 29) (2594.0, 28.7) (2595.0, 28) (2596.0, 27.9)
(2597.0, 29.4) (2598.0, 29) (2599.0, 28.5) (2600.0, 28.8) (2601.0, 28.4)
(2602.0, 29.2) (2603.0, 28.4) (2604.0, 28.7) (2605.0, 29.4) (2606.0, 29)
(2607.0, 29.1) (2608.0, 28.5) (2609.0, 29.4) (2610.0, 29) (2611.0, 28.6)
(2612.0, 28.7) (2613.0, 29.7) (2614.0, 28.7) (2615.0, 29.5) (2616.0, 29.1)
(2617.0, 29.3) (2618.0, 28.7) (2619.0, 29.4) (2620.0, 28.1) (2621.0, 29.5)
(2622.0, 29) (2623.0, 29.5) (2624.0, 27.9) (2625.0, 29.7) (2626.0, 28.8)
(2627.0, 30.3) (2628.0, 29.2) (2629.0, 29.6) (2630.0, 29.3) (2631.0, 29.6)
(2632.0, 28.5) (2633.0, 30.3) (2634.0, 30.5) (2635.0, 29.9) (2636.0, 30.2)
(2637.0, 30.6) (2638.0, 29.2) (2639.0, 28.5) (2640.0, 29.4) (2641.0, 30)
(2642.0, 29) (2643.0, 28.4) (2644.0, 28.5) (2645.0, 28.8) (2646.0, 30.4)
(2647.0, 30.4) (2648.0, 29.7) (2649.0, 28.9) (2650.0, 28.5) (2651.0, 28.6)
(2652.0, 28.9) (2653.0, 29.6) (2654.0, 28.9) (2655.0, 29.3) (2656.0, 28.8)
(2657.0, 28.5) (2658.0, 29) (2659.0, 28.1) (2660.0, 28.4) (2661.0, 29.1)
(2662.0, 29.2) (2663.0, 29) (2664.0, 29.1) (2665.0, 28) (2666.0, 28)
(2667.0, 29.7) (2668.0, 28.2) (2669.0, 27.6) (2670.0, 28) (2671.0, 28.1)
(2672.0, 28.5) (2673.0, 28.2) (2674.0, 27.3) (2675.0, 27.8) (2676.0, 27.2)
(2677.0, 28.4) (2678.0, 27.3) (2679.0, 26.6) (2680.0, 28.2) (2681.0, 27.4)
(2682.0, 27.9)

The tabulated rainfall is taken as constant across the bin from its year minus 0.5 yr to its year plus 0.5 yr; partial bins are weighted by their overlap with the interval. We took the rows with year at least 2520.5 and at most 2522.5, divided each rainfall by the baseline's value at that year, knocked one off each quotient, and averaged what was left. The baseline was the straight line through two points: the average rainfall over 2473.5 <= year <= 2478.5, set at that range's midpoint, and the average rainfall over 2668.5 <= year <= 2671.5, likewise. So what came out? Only 0.000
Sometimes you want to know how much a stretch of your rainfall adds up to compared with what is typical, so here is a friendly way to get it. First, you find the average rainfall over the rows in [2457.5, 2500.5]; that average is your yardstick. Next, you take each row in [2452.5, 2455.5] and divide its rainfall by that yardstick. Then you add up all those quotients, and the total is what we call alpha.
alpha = 3.151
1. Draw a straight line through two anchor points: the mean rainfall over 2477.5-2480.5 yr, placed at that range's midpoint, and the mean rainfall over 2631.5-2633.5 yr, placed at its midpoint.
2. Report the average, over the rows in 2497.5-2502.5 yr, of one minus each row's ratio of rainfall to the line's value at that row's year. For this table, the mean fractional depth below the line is -0.037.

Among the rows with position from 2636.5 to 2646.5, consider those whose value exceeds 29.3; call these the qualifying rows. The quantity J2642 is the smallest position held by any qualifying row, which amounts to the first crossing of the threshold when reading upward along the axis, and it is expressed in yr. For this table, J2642 2637.0 yr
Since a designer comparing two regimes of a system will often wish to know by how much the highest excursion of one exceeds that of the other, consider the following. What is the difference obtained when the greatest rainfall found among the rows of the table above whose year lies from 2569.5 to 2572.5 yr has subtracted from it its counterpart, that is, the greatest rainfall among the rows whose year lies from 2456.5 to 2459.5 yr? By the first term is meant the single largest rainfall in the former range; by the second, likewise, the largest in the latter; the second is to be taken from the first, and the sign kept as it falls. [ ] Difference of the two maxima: -9.9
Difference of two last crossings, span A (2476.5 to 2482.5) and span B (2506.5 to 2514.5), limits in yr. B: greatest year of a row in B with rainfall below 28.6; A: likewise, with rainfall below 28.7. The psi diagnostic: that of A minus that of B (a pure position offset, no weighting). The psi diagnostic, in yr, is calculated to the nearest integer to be -29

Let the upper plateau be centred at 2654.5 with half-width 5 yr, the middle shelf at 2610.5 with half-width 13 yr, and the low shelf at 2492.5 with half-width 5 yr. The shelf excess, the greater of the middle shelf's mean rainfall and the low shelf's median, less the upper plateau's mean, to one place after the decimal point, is 1.1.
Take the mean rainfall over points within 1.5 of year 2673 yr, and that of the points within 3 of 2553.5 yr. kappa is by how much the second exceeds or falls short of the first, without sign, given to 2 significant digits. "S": 1.4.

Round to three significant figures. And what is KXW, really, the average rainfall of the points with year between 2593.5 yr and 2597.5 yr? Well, 28.5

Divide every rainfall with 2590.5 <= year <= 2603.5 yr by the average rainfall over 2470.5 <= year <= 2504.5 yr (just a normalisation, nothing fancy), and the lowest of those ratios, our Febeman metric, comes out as 0.953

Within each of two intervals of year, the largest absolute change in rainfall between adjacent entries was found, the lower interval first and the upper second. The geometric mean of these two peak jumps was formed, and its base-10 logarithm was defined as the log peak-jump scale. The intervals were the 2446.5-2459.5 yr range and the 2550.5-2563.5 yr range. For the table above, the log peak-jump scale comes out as 0.16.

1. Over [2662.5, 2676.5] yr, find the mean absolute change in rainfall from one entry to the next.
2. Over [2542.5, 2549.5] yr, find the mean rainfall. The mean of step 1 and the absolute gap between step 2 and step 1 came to 14.6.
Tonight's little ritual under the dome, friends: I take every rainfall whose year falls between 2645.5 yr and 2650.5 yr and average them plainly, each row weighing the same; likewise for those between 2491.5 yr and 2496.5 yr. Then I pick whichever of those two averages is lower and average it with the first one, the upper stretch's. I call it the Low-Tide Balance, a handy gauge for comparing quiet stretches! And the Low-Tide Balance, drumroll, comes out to 29.6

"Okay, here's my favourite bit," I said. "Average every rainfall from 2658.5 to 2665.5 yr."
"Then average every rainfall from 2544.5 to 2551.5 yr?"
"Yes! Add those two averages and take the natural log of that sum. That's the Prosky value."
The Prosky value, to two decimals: 4.06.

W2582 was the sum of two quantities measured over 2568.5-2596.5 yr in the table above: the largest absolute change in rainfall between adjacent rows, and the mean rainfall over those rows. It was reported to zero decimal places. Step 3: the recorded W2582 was 27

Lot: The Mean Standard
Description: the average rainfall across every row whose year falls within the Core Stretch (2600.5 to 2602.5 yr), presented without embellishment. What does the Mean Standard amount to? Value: 28.8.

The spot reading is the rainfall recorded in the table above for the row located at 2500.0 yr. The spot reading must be 29.2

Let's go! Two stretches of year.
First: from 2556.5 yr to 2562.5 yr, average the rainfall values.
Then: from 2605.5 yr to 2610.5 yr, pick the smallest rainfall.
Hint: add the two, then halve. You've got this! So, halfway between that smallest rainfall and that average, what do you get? 28.3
